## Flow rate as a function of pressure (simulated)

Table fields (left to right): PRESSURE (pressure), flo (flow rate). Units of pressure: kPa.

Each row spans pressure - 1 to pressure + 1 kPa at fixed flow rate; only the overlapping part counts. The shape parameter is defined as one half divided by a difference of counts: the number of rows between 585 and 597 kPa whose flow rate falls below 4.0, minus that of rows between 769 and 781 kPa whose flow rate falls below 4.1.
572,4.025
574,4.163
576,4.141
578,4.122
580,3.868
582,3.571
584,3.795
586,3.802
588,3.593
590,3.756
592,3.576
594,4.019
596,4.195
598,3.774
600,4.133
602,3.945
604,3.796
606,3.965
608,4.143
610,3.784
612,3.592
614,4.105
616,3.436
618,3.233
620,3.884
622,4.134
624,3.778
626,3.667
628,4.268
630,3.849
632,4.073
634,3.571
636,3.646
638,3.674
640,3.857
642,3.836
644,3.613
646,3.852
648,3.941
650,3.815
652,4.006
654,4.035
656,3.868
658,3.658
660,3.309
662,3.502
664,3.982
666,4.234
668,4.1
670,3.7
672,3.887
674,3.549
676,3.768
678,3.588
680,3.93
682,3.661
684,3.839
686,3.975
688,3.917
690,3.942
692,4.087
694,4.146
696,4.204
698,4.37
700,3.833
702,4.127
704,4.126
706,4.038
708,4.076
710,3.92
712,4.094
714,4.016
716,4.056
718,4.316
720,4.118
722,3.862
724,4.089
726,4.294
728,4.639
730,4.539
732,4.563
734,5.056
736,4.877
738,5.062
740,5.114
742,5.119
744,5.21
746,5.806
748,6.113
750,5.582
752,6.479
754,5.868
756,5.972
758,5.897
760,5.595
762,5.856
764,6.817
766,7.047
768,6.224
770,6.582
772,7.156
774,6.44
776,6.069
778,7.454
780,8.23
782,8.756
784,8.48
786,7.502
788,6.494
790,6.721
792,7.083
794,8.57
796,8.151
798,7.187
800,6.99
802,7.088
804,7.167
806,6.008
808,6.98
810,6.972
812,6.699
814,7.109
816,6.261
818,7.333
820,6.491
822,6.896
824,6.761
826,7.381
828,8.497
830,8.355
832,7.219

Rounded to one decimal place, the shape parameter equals 0.1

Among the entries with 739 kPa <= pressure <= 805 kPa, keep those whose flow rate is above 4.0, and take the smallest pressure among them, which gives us 740 kPa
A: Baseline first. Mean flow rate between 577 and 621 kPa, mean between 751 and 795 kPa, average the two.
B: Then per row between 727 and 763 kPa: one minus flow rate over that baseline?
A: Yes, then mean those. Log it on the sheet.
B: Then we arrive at -0.011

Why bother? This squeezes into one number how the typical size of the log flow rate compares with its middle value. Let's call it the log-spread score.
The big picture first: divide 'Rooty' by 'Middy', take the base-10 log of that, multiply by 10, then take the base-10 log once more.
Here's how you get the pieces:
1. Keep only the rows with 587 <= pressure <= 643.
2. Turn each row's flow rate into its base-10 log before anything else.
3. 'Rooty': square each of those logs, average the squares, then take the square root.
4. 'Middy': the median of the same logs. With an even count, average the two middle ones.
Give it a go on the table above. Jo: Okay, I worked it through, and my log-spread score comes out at -1.9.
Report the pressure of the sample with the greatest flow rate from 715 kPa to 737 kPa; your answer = 734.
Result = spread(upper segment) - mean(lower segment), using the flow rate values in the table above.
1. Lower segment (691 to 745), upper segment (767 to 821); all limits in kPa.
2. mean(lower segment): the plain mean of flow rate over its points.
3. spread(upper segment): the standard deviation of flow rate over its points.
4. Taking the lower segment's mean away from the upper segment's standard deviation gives -3.6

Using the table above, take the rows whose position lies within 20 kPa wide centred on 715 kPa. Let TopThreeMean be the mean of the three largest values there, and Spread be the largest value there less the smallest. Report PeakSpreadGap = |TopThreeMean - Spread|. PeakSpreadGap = 3.7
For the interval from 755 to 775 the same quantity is 5.4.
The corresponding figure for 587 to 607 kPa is 3.5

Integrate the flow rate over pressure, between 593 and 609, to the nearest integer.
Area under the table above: 64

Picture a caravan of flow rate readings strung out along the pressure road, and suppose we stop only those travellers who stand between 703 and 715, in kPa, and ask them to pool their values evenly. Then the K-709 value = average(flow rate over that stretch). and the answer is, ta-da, 4.0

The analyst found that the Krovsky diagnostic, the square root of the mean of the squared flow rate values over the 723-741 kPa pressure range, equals 4.7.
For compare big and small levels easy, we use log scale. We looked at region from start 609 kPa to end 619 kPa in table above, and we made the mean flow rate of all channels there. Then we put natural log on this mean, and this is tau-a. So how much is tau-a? 1.3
